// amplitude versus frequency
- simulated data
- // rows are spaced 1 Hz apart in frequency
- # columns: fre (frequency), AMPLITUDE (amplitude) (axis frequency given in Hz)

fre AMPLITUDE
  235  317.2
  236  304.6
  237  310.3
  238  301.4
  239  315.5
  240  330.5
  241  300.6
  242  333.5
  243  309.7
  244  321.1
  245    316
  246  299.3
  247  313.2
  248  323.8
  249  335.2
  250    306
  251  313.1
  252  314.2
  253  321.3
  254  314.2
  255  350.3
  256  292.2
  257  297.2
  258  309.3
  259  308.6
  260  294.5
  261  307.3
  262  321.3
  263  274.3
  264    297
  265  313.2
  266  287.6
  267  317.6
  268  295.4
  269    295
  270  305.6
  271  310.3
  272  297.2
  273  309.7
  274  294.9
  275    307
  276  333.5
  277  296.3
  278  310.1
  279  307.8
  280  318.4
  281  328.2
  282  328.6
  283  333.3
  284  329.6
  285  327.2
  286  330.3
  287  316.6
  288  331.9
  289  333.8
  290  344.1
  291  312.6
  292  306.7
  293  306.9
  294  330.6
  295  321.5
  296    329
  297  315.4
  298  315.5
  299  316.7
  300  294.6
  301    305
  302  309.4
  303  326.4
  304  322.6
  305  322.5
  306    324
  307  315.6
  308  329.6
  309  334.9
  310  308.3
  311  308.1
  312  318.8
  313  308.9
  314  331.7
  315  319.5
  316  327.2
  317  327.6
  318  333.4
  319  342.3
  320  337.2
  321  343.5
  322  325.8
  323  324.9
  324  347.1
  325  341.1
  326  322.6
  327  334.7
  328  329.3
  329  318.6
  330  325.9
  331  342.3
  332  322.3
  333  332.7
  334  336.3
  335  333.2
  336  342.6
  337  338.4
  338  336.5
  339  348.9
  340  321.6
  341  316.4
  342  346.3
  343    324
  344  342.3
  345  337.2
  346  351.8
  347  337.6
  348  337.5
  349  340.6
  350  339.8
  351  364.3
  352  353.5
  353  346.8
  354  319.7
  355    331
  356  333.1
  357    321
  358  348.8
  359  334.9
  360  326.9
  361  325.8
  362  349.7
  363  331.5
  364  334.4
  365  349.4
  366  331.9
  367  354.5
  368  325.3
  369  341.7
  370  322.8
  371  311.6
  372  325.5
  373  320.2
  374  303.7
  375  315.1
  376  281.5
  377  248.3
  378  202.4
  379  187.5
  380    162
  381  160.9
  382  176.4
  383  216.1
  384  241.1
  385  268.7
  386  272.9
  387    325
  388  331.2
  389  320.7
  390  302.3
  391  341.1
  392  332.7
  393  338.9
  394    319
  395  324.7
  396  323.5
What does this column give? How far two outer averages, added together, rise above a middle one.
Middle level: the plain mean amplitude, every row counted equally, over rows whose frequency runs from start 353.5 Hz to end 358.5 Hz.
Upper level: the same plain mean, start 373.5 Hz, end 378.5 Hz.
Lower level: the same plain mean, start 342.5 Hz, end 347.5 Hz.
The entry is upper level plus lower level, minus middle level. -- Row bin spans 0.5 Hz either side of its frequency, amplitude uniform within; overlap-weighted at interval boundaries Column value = 278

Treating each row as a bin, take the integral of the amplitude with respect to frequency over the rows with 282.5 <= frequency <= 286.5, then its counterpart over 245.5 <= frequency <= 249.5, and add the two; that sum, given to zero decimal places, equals 2592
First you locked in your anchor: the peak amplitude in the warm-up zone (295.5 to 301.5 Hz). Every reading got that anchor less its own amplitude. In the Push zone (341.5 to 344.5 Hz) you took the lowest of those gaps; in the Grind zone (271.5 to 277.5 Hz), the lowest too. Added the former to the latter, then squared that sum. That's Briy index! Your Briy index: 475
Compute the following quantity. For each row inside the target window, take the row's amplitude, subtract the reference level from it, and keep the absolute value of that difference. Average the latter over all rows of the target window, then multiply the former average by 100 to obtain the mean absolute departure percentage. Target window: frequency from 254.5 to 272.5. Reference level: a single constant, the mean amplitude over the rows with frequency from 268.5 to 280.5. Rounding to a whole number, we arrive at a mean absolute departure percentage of 1201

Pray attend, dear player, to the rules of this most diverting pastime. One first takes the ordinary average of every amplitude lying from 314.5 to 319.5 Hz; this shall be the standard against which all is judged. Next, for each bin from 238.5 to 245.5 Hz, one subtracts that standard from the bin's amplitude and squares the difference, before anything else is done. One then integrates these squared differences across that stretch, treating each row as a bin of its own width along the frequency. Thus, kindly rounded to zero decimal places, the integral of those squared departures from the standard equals 1774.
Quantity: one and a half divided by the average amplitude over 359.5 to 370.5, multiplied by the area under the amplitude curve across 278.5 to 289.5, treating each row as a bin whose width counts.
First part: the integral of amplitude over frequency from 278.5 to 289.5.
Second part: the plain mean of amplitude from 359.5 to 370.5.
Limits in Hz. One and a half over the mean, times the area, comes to 16.0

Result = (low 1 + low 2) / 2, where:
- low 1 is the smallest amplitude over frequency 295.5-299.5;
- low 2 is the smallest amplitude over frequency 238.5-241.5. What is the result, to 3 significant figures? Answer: 308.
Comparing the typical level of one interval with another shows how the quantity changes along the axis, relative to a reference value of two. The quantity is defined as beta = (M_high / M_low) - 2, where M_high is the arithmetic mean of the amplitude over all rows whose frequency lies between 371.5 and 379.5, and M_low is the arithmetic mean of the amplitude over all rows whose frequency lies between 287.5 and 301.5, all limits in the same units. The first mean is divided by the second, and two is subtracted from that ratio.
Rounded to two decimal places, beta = -1.14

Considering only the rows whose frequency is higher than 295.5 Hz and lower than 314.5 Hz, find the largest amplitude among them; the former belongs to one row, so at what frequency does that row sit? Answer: 309 Hz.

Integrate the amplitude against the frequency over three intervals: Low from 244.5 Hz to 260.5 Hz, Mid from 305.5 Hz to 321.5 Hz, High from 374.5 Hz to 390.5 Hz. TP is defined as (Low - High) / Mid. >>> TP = 0.19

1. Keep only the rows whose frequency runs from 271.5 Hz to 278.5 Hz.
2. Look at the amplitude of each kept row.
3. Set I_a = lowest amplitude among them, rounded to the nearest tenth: 294.9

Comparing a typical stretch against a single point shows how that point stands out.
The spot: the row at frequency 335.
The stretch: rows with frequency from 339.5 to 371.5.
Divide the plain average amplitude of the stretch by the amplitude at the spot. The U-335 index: 1.01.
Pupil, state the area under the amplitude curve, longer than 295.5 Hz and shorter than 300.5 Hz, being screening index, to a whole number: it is 1571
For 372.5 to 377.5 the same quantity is 1469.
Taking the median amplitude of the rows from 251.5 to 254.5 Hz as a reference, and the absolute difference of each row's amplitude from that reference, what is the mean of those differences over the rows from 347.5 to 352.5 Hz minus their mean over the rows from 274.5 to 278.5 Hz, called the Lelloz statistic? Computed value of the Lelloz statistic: 21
